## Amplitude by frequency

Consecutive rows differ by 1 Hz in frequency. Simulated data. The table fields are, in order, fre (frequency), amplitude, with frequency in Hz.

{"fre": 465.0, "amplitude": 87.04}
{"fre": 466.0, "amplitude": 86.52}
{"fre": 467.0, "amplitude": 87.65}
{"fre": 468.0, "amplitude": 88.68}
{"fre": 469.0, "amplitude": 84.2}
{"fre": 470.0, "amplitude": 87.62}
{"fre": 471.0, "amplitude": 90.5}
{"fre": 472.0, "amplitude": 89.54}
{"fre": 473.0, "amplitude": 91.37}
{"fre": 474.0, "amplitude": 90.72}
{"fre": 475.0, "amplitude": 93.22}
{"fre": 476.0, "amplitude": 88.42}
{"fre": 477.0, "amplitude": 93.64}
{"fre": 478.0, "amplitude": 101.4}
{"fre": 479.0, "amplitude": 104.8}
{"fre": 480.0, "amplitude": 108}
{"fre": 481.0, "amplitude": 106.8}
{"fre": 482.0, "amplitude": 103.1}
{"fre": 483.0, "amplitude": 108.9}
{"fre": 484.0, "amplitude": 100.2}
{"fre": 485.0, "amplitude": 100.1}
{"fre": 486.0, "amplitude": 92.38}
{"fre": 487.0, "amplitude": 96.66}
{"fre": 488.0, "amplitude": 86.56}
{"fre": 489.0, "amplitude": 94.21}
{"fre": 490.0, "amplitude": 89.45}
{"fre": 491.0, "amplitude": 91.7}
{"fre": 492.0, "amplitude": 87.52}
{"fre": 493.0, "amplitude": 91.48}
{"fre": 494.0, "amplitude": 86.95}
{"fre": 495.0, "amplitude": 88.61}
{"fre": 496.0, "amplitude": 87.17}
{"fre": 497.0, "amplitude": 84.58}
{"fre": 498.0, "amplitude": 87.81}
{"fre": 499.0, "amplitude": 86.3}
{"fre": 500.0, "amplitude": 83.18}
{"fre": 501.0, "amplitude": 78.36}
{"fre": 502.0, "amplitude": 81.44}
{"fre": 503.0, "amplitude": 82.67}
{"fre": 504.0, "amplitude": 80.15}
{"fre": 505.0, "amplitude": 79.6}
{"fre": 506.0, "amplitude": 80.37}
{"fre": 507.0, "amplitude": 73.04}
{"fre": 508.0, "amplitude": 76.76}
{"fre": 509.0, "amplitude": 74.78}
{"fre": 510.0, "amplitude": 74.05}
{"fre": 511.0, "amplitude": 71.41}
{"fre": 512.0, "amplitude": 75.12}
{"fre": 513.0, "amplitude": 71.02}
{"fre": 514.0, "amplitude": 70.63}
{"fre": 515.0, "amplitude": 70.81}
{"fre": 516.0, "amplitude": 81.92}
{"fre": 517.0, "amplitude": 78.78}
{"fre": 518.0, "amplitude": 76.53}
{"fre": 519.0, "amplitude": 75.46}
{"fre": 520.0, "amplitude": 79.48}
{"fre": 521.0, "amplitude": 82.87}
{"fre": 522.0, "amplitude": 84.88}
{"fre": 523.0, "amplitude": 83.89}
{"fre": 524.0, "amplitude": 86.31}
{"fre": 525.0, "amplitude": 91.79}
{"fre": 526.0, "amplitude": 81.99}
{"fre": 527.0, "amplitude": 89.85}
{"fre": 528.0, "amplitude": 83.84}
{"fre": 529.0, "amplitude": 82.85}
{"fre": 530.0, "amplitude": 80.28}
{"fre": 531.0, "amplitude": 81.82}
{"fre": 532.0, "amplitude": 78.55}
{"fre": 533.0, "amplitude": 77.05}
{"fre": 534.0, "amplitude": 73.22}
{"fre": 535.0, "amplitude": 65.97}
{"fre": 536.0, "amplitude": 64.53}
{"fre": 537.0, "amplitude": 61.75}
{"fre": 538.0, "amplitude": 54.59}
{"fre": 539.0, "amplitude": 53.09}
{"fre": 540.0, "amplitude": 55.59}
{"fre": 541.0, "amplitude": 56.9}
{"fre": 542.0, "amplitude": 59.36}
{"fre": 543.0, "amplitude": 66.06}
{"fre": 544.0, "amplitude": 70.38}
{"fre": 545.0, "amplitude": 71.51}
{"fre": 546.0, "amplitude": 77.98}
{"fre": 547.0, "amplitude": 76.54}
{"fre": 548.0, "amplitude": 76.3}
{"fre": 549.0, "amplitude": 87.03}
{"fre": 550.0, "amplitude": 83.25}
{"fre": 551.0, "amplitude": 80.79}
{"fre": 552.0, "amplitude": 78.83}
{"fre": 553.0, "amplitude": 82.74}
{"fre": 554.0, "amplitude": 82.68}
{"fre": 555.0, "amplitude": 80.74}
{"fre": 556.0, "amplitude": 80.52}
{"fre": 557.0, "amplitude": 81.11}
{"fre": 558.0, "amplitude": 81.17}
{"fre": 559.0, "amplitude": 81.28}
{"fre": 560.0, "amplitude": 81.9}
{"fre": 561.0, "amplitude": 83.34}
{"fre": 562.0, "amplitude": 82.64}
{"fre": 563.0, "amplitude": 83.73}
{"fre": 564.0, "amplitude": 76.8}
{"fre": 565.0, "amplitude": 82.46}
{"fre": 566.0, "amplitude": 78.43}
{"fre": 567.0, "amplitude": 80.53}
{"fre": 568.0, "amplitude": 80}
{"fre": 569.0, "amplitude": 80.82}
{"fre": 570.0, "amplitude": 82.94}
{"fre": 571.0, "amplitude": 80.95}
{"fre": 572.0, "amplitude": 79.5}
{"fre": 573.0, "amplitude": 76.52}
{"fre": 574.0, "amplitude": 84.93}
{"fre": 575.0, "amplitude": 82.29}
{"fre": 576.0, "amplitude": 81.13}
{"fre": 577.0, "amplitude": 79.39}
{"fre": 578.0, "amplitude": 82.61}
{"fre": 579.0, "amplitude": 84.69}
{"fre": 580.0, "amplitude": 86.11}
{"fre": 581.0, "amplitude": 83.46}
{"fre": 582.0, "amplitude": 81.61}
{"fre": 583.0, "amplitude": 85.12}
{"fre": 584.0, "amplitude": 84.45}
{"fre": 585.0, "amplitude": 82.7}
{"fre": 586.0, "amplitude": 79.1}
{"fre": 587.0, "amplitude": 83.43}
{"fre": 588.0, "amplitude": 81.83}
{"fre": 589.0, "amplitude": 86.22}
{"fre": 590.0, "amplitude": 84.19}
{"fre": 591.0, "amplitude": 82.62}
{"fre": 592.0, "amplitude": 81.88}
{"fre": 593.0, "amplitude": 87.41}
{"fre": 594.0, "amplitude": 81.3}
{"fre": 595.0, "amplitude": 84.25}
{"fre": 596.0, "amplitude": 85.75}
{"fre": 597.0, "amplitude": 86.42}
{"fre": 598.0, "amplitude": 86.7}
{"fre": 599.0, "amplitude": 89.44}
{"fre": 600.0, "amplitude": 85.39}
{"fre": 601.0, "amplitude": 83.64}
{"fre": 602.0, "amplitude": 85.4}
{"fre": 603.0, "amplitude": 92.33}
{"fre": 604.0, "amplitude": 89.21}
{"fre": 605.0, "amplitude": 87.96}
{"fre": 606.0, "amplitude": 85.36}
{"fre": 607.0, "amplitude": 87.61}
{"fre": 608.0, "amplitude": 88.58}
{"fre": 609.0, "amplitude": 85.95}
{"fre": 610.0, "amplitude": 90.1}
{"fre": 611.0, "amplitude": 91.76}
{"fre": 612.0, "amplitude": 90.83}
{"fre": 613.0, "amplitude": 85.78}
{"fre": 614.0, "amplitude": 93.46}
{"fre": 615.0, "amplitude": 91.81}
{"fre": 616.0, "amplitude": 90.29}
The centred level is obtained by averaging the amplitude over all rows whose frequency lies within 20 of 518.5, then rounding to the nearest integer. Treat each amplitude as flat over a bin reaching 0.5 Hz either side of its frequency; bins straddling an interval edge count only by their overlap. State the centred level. 78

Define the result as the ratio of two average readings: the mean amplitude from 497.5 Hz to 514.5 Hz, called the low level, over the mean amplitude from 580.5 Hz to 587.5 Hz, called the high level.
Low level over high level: 0.94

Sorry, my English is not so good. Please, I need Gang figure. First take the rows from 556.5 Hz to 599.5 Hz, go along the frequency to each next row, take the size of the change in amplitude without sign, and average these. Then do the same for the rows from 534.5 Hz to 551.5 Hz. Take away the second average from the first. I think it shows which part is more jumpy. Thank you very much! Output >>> -1.1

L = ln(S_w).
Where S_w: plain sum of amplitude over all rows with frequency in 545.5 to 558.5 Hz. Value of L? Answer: 7.0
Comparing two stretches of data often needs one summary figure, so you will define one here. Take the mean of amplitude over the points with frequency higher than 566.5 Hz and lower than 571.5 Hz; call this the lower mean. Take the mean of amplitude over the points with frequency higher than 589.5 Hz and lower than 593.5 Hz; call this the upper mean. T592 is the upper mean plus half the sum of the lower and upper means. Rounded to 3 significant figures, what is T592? 167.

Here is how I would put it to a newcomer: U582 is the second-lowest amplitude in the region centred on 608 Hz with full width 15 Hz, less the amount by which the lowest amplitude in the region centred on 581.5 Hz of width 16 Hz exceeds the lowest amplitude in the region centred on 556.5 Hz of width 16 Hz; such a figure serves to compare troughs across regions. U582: 83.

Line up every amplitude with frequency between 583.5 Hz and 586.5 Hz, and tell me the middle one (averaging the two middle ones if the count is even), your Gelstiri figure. 83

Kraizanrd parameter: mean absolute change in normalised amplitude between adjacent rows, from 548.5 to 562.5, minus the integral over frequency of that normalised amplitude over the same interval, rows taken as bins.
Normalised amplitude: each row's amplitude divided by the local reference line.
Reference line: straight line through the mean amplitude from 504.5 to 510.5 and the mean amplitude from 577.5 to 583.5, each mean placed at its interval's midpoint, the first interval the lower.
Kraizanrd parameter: -14.1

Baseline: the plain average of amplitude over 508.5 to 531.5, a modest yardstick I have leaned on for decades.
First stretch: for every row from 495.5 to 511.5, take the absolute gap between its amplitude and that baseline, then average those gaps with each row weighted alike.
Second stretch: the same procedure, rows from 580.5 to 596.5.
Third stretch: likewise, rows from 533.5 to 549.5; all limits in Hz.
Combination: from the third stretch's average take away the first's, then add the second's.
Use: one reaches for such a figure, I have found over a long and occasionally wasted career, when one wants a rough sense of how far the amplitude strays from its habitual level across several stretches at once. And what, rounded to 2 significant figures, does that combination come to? 13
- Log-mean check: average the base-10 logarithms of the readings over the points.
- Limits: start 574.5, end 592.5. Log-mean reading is 1.919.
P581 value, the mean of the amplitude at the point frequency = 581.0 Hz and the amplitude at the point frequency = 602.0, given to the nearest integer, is 84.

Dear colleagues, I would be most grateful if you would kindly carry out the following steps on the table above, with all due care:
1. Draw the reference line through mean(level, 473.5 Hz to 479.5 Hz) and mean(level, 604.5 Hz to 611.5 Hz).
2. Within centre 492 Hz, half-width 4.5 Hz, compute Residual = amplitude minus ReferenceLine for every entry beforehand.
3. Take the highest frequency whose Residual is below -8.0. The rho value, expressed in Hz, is 488.0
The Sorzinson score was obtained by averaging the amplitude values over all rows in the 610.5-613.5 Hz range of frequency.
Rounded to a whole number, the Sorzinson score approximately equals 89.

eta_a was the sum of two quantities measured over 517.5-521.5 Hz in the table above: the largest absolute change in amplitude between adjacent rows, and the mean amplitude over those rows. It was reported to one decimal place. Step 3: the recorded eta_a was 82.6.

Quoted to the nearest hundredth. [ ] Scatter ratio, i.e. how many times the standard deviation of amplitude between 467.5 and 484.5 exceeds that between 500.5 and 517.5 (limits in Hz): 1.93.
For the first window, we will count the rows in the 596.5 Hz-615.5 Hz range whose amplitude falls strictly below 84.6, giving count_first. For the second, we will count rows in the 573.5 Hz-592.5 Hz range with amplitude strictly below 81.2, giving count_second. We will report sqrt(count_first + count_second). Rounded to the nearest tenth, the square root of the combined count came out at 2.0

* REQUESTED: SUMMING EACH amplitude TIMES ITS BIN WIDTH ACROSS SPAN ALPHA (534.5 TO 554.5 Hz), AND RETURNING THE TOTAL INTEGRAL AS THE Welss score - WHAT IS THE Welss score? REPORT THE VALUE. 1406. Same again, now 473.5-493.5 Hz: 1929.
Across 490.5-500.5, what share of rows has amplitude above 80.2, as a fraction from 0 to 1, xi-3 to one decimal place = 1.0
